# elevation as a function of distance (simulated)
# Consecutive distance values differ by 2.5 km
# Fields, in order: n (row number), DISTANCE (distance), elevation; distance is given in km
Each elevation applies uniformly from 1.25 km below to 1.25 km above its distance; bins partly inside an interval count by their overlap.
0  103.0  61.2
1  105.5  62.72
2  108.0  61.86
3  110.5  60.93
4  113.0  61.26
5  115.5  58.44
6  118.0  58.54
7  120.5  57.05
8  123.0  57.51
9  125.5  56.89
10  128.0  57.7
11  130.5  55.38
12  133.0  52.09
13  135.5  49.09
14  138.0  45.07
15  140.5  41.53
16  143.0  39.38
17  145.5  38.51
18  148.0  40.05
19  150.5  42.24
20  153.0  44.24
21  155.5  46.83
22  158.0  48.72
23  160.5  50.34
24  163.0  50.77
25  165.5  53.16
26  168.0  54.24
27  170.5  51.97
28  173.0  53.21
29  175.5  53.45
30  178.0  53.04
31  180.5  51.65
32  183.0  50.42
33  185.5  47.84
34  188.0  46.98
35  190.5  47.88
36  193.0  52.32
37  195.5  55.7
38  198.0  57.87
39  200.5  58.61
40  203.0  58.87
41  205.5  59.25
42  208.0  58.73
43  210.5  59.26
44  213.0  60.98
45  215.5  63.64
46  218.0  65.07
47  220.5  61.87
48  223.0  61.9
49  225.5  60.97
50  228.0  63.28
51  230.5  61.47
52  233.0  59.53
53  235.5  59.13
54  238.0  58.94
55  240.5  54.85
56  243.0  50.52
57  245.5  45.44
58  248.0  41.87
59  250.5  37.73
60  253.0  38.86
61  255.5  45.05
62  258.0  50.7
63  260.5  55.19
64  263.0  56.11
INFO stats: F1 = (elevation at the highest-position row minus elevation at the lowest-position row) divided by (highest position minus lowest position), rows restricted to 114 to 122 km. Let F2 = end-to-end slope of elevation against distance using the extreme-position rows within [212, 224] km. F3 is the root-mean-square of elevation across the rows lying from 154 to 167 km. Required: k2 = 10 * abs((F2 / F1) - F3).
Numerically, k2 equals 503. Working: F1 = -0.28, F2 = 0.1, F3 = 50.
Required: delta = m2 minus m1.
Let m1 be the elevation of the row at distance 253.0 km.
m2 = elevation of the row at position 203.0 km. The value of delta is 20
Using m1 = 38.86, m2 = 58.87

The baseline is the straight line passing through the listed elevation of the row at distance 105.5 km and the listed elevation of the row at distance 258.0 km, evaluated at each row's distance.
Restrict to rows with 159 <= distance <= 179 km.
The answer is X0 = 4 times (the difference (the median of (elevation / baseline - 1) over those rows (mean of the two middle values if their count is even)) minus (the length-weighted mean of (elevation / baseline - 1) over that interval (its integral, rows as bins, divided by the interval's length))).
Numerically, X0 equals 0.05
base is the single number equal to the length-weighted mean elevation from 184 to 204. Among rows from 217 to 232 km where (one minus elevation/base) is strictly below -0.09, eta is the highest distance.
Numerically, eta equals 230.5 km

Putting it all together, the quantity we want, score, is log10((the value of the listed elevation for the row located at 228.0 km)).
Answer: 1.80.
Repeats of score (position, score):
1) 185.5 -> 1.68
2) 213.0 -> 1.79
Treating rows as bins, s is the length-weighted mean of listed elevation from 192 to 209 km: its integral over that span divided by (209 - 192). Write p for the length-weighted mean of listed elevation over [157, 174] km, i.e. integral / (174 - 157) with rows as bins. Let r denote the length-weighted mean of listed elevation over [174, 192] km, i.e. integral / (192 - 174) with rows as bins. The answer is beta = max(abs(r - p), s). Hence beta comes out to 57.4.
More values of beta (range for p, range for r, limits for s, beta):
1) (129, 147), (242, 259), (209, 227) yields 61.9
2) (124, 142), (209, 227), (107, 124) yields 59.4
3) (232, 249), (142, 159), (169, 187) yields 51.6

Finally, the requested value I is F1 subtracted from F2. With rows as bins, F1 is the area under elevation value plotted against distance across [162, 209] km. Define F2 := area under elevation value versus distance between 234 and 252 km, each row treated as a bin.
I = -1617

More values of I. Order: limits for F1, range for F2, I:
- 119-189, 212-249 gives -1328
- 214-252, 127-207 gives 1881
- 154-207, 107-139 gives -981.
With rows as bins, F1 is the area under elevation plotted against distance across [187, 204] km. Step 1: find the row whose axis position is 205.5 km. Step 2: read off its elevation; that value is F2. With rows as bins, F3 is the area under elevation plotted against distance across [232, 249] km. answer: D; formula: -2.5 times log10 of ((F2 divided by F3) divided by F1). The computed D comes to 10.4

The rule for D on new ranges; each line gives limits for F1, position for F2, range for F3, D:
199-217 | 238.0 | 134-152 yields 10.4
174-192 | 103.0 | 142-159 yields 10.1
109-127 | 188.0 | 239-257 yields 10.7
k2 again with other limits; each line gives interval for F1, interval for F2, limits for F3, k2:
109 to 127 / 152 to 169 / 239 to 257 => 477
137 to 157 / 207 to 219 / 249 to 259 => 371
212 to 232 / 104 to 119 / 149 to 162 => 585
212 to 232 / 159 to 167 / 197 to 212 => 386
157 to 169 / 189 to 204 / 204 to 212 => 575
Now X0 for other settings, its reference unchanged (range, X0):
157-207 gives -0.05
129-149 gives -0.13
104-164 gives 0.06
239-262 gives -0.12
